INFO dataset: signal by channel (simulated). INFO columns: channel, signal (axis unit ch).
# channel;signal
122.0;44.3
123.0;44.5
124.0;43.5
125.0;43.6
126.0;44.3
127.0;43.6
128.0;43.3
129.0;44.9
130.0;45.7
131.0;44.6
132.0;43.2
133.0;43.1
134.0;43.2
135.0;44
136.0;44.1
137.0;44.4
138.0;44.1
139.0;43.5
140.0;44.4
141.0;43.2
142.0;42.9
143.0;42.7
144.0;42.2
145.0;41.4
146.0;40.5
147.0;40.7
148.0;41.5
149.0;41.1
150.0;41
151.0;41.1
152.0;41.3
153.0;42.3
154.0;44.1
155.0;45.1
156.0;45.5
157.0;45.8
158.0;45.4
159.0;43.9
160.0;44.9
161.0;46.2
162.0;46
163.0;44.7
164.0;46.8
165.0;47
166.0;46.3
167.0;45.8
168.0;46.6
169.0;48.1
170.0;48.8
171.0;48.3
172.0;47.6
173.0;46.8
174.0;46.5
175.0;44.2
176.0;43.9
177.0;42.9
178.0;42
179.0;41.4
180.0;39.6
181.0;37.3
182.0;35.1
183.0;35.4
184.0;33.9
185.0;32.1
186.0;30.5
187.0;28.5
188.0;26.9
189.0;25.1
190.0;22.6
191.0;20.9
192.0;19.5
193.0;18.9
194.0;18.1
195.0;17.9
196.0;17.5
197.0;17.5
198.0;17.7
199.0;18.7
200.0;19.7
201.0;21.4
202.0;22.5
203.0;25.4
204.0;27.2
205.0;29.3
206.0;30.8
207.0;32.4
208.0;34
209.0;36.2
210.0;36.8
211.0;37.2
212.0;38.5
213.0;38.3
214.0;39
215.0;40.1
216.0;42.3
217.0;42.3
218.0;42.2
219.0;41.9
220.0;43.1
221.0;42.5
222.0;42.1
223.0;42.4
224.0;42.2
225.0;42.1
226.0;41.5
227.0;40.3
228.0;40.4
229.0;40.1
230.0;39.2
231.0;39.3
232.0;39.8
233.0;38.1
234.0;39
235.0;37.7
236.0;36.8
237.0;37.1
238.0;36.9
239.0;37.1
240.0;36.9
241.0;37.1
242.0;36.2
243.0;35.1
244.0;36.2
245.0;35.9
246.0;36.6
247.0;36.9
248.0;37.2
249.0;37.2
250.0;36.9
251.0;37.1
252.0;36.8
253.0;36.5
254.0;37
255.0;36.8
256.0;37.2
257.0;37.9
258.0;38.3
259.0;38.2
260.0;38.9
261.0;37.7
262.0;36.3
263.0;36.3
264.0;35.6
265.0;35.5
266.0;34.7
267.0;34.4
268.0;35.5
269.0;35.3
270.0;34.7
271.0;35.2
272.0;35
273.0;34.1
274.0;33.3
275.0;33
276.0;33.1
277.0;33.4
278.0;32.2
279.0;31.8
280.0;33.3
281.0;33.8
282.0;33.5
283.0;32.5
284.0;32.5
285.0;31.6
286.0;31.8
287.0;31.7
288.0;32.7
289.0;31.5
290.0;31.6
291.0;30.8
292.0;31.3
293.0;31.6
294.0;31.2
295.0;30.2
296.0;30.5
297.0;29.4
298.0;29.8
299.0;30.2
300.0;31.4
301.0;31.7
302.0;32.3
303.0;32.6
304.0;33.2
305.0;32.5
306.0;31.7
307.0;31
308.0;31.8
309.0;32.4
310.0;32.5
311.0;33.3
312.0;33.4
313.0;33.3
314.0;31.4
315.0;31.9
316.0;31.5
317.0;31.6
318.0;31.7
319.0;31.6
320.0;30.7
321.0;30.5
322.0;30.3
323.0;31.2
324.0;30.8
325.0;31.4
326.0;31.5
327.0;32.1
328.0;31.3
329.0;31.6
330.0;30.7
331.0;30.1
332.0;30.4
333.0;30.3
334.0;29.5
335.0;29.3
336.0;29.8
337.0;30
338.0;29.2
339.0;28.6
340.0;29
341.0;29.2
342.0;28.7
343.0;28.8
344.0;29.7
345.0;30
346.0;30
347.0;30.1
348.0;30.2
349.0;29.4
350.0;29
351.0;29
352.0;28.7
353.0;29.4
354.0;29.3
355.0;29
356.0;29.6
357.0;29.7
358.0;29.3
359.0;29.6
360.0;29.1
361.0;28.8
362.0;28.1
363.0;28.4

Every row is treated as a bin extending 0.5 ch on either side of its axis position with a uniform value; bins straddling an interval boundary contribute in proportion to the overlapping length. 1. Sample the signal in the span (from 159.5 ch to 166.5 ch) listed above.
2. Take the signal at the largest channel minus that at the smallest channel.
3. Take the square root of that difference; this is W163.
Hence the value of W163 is 1.2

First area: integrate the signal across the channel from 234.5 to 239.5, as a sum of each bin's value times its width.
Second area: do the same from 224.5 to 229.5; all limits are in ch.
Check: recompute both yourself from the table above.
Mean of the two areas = 195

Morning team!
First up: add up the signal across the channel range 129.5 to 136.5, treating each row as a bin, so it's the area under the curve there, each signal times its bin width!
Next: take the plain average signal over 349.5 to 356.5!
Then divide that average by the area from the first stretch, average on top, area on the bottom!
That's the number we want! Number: 0.095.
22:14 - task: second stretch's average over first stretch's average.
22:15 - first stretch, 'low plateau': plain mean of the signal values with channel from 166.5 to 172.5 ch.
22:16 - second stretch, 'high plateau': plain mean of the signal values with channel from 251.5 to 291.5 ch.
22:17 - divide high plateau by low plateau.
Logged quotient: 0.73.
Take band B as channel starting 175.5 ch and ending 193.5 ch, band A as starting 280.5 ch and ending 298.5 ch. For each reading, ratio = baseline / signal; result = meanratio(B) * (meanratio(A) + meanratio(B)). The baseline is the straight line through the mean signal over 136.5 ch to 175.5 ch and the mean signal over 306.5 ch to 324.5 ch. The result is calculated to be 3.51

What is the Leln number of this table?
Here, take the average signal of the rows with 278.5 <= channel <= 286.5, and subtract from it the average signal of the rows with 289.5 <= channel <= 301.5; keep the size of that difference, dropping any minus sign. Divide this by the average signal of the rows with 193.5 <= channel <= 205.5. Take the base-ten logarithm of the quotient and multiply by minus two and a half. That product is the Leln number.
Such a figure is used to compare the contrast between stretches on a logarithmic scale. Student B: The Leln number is 2.68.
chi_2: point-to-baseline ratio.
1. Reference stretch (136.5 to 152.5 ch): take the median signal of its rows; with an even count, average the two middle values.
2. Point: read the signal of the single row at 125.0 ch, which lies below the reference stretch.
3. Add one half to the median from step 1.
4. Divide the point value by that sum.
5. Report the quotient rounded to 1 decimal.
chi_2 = 1.0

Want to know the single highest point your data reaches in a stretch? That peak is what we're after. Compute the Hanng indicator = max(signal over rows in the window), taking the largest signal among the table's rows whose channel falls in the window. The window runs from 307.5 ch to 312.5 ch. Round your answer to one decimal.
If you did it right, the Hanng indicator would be 33.4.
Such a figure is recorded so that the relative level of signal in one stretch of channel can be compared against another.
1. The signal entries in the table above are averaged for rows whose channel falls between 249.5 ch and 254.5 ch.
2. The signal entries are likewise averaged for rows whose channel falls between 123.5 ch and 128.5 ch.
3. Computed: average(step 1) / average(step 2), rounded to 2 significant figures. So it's 0.84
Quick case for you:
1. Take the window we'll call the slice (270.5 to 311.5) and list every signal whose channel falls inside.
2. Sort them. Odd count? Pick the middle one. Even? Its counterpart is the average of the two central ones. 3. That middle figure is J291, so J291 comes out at 32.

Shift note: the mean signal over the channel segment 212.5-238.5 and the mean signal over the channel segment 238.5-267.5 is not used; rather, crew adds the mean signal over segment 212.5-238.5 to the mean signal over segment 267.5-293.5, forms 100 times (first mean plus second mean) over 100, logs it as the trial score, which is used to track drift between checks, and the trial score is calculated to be 73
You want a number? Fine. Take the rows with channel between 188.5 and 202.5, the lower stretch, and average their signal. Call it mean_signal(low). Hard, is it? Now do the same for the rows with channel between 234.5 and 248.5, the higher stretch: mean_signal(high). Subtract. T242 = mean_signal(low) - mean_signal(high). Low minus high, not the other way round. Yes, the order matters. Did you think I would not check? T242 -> -17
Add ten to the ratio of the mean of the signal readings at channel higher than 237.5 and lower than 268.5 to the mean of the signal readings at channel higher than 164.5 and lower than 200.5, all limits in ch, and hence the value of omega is 11.1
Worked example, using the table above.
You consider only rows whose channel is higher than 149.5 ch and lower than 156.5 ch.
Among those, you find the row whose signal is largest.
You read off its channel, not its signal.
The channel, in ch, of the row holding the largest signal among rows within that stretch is 156.0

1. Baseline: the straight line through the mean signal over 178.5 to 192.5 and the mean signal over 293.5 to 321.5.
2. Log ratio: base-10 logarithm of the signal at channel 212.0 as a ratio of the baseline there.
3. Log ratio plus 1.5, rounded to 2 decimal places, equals 1.60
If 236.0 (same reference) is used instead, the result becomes 1.57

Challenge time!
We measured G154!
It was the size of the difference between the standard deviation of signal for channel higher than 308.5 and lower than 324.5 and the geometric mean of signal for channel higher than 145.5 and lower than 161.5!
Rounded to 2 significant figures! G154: 42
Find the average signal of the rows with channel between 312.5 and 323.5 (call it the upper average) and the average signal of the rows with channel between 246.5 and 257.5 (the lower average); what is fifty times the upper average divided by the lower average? 42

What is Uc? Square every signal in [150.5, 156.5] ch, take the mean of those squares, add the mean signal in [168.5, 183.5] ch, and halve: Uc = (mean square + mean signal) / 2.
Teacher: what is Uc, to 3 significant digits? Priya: 958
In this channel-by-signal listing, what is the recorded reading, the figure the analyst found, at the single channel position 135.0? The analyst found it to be 44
